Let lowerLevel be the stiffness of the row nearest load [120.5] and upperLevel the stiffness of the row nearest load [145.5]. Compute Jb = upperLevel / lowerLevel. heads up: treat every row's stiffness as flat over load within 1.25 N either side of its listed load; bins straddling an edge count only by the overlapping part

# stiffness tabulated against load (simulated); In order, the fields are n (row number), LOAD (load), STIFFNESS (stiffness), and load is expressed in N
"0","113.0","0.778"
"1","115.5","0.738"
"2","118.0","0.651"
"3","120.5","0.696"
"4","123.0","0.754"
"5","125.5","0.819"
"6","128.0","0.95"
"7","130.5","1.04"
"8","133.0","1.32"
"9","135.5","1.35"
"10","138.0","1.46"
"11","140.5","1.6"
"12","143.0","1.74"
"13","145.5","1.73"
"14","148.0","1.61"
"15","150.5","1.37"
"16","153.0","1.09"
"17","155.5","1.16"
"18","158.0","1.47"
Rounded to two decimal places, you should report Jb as 2.49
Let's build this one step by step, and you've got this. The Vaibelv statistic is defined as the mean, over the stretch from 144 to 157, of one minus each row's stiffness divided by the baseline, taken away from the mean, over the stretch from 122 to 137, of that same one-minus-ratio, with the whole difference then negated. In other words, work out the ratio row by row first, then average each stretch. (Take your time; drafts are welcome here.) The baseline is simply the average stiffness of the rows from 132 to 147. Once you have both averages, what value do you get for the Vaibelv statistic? -0.23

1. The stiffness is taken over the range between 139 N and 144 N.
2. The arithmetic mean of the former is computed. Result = 1.7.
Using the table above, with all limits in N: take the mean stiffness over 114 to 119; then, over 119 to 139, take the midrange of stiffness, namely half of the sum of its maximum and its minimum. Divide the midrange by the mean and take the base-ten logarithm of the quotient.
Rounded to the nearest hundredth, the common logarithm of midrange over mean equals 0.19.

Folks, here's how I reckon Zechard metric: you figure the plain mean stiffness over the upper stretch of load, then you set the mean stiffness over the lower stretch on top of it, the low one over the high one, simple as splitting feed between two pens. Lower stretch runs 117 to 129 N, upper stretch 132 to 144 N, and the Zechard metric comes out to 0.52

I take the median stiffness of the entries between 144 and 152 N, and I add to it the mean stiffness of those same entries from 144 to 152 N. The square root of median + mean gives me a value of 1.78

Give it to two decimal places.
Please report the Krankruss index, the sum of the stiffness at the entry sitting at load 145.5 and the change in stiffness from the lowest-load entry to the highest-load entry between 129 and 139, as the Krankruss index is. 2.15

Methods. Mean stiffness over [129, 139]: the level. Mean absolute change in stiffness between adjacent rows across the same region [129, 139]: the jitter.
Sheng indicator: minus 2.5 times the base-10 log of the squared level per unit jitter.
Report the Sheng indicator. -2.7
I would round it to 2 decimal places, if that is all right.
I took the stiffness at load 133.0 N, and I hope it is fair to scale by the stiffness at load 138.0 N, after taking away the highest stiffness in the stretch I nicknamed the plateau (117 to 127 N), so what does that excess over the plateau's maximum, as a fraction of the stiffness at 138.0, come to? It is 0.34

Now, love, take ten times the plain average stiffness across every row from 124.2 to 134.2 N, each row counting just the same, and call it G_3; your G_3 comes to 10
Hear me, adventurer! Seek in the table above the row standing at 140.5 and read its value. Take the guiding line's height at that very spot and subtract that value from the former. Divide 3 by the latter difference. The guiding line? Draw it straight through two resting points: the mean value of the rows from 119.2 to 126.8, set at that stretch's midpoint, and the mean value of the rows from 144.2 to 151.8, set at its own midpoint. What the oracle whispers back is -11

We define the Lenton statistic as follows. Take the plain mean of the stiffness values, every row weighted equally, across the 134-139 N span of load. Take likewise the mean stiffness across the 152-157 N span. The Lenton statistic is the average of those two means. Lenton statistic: 1.27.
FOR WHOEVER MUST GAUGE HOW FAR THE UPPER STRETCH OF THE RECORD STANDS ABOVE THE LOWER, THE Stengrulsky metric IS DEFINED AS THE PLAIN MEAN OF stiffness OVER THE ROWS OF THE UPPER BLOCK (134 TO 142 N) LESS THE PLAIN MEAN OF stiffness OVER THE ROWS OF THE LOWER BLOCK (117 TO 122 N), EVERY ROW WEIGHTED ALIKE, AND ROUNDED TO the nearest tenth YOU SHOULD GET 0.8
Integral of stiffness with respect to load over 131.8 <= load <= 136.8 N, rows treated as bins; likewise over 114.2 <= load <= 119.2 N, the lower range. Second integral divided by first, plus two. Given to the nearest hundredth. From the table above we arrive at 2.52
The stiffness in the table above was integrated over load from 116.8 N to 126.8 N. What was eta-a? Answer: 7.3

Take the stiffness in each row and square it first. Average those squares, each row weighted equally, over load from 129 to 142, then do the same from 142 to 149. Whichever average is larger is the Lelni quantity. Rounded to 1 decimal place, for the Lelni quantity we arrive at 2.9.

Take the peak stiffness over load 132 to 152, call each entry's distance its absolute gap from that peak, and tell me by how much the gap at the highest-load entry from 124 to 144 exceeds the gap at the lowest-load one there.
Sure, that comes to -0.9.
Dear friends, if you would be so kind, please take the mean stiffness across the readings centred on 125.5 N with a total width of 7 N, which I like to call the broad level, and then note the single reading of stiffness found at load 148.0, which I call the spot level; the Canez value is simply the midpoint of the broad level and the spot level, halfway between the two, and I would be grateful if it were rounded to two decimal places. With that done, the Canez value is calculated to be 1.23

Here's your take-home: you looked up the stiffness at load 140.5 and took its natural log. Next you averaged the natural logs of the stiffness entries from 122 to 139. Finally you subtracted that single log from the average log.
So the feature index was -0.40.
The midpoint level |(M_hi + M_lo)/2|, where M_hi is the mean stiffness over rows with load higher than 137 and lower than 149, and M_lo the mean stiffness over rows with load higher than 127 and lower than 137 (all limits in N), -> 1.40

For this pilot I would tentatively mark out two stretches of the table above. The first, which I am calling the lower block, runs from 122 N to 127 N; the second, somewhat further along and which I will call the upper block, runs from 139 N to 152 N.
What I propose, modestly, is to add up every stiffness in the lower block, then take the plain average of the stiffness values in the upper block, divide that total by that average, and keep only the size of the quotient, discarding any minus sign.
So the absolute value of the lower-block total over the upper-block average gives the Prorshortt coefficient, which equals 1.0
